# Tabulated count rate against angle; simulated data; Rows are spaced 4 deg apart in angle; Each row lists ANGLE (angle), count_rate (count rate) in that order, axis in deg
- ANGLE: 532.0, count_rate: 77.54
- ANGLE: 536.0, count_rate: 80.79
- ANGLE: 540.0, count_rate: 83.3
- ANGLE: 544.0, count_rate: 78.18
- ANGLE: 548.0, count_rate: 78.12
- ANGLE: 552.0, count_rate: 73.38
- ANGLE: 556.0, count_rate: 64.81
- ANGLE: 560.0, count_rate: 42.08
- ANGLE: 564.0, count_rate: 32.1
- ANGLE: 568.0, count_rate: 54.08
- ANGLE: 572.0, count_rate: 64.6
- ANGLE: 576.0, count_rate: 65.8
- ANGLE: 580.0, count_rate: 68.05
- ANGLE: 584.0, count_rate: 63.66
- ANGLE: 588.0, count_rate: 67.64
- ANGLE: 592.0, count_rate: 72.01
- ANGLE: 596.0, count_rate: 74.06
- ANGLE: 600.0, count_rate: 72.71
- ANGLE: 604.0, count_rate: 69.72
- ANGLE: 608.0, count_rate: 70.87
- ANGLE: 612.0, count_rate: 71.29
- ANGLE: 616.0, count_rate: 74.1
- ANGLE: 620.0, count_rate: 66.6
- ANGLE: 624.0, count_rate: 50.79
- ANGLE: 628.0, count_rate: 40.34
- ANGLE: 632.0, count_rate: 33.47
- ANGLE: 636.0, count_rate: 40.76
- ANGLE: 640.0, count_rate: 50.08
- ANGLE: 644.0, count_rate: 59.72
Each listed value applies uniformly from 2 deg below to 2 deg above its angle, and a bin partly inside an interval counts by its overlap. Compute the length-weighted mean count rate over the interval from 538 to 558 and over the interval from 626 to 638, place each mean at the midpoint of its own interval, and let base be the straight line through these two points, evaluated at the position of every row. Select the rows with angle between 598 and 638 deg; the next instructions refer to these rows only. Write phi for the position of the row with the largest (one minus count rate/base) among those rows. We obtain 632.0 deg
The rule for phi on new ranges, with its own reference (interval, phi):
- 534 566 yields 564.0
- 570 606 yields 572.0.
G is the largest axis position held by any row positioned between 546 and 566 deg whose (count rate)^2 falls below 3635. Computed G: 564.0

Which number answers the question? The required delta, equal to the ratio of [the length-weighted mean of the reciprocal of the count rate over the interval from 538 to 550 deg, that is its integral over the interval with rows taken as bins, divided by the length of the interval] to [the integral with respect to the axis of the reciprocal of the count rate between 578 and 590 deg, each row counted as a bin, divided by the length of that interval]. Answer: 0.83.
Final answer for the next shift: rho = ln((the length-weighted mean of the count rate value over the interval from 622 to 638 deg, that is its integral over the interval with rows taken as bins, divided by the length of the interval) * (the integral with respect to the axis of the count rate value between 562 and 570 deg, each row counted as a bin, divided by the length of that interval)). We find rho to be 7.49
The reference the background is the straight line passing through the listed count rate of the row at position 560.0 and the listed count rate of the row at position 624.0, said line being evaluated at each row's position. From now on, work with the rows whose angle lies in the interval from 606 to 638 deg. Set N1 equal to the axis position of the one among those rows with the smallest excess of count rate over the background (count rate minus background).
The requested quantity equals 632.0 deg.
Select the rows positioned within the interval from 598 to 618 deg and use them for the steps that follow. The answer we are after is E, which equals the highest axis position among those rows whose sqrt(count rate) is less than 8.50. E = 612.0 deg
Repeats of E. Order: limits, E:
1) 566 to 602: 592.0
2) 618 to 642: 640.0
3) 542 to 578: 576.0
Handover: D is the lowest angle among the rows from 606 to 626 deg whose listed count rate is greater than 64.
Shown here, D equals 608.0 deg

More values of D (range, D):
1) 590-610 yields 592.0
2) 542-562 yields 544.0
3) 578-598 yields 580.0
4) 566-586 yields 572.0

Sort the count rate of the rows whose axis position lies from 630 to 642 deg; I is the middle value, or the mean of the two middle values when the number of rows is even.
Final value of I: 41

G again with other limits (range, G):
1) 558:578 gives 568.0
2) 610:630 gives 628.0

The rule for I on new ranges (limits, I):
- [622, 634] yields 40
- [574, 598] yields 68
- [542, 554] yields 78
